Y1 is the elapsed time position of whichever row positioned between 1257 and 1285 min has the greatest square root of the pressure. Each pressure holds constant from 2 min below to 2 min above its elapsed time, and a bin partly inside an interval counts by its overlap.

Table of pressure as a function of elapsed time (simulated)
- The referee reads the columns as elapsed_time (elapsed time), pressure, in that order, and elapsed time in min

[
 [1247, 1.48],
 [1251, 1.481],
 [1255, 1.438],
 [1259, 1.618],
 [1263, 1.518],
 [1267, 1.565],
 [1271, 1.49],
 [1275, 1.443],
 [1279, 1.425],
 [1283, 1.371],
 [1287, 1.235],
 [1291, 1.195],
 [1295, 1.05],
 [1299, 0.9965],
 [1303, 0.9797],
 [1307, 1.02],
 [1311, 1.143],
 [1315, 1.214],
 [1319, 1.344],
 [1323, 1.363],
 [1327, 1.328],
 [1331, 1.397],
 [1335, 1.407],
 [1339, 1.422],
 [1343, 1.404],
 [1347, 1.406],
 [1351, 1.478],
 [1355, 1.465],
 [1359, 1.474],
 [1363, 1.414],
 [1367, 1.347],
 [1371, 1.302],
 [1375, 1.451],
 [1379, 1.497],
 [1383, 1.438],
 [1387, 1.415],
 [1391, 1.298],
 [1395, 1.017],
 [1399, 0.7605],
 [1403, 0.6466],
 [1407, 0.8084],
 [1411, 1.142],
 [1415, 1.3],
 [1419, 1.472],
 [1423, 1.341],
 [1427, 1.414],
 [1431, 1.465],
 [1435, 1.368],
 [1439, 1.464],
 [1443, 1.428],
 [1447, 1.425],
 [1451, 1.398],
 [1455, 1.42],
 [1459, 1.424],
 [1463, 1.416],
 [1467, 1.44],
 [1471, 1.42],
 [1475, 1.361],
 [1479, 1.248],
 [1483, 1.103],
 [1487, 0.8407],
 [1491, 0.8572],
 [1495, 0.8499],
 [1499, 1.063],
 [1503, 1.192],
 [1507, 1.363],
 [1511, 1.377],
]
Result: 1259 min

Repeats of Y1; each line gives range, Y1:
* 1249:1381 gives 1259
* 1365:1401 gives 1379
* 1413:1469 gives 1419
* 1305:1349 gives 1339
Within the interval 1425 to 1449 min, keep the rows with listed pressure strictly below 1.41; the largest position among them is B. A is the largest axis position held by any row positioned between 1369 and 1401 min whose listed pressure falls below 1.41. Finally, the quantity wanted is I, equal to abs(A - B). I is 36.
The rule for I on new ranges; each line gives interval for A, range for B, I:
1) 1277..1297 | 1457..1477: 180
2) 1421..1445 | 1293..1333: 104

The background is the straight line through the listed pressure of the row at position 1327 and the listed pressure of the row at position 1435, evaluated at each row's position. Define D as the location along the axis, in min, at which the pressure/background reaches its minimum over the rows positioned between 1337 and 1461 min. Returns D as 1403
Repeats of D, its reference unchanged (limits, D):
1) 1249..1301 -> 1299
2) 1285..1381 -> 1303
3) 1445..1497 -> 1487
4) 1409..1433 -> 1411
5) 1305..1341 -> 1307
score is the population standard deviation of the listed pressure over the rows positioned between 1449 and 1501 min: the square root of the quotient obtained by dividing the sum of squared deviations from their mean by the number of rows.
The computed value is 0.23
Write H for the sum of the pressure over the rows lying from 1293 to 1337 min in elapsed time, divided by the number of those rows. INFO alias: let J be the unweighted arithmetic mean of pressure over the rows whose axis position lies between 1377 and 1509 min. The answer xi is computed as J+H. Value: 2.45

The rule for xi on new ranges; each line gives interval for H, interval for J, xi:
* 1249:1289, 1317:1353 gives 2.85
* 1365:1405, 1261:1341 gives 2.51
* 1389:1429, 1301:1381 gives 2.46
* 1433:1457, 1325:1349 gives 2.81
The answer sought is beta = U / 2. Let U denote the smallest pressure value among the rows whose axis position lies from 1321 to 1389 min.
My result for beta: 0.65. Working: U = 1.302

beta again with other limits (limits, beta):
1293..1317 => 0.49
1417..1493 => 0.42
